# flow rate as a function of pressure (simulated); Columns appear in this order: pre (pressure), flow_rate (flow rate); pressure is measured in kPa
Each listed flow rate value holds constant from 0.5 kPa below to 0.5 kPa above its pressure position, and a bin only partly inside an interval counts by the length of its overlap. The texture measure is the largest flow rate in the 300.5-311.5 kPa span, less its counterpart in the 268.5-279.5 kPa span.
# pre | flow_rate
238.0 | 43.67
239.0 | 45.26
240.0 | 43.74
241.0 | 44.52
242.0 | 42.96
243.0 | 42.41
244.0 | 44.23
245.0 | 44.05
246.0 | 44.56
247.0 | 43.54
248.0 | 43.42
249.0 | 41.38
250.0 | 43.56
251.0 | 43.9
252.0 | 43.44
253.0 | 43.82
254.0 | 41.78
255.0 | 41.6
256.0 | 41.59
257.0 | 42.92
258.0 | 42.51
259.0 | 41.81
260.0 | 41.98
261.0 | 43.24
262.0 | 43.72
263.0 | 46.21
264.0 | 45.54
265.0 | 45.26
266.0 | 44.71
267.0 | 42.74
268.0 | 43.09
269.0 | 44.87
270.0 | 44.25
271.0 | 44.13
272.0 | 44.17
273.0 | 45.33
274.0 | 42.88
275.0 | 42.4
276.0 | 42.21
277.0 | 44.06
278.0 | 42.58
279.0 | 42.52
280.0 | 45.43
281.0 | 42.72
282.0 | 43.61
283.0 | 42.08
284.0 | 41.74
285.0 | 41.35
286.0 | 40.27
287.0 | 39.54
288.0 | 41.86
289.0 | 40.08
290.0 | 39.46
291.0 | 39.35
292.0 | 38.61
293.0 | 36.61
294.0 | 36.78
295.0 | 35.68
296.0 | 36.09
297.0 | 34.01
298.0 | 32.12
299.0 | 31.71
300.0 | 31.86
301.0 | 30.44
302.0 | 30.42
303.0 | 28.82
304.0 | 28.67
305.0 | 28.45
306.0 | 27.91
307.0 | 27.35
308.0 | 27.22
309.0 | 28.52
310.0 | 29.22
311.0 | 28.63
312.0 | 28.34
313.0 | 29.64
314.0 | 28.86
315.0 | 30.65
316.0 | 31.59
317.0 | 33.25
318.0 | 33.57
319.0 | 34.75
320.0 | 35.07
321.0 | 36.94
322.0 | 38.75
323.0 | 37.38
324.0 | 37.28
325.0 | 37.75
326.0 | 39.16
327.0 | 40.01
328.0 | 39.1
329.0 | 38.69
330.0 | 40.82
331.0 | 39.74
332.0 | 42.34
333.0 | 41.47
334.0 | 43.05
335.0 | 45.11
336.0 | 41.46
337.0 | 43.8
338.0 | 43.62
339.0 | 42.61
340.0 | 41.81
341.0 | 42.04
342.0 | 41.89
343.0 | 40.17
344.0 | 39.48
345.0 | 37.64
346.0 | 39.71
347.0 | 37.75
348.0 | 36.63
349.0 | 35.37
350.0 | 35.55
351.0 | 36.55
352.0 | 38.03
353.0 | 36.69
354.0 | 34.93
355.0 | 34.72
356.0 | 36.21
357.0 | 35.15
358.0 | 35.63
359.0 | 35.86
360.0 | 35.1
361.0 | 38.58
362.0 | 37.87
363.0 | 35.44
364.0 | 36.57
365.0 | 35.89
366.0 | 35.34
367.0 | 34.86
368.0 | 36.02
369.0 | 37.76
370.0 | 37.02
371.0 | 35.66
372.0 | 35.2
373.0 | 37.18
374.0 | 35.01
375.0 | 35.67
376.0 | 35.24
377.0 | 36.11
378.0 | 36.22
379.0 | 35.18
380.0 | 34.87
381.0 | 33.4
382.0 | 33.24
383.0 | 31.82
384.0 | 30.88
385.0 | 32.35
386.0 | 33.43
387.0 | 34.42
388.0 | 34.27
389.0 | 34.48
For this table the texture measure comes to -15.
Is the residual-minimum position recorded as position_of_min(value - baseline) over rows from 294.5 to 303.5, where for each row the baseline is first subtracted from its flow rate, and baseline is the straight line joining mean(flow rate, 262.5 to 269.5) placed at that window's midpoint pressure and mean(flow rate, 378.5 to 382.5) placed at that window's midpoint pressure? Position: 303.0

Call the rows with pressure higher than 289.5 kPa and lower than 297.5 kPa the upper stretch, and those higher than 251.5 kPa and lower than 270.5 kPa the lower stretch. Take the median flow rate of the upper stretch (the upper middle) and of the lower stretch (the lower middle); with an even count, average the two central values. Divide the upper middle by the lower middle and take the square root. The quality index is 0.92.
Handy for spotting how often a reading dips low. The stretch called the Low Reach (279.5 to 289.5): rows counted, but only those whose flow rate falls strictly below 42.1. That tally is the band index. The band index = 7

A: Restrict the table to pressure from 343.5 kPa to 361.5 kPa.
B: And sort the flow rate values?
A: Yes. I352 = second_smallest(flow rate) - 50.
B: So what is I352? -15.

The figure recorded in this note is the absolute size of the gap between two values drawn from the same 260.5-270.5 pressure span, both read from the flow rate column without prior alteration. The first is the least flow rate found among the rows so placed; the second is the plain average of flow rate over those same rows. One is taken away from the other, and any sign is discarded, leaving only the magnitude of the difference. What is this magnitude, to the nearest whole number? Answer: 2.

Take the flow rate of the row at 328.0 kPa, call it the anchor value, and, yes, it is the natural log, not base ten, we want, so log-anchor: 3.67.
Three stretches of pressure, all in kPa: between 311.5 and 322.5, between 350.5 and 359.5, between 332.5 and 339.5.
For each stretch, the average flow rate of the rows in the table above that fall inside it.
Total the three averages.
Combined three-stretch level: 112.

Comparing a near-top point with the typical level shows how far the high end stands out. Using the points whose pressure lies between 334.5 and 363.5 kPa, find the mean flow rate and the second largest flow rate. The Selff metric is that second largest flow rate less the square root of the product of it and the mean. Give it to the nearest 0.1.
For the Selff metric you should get 2.8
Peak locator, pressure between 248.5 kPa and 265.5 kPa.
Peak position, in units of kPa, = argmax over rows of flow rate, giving 263.0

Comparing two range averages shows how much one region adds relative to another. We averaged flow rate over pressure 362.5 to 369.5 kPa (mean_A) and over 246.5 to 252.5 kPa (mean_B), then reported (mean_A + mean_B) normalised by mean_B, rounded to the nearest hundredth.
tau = 1.83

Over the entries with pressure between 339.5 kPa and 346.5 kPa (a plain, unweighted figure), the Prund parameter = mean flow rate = 40.4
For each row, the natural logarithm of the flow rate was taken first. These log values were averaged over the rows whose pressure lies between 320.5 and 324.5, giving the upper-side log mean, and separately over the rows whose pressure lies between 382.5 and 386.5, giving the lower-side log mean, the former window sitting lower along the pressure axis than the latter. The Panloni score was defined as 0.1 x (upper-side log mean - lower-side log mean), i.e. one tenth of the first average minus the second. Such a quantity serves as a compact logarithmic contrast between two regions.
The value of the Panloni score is 0.016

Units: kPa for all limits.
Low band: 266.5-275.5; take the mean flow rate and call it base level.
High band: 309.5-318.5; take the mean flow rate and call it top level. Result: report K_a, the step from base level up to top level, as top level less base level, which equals -13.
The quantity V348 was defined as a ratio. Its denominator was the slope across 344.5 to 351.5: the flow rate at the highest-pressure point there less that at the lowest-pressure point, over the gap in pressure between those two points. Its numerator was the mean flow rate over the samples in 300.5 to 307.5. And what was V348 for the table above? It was -159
